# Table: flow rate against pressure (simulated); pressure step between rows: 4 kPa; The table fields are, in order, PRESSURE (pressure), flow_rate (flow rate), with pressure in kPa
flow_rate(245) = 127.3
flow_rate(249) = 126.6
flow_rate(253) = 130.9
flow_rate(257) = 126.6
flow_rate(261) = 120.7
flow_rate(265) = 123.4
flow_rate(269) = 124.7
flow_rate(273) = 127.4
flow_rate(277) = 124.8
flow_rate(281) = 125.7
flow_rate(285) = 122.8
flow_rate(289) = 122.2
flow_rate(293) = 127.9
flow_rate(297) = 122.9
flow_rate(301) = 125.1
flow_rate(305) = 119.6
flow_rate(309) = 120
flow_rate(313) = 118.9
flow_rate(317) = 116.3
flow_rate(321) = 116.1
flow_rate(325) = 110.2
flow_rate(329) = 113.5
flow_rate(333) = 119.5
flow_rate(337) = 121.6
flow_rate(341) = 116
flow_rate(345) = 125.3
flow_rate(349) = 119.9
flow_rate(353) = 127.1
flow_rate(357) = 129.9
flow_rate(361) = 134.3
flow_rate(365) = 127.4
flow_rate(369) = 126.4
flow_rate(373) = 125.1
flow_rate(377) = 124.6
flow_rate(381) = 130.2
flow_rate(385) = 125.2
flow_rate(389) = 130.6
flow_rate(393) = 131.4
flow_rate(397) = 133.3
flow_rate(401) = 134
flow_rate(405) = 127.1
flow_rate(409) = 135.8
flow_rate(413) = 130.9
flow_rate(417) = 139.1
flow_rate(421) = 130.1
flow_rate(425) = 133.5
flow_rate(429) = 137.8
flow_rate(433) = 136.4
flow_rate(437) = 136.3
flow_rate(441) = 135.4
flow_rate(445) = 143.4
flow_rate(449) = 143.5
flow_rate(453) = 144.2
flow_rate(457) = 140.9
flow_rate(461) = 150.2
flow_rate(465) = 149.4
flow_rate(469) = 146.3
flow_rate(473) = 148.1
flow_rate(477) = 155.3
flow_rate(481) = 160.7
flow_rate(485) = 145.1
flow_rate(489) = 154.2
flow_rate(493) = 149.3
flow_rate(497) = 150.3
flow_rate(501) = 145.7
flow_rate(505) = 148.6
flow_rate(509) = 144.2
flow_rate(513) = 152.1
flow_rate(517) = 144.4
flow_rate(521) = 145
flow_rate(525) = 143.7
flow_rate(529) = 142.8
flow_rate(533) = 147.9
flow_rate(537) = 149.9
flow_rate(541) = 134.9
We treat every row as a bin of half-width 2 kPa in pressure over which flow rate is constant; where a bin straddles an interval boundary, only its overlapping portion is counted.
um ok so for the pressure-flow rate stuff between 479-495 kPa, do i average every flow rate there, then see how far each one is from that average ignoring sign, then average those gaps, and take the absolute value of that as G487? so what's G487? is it 5.1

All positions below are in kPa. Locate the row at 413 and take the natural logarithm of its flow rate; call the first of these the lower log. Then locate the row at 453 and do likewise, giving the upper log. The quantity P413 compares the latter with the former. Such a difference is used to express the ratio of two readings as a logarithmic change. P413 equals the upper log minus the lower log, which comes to 0.10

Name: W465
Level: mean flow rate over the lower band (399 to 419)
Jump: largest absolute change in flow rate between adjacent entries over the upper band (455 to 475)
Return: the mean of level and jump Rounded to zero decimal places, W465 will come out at 71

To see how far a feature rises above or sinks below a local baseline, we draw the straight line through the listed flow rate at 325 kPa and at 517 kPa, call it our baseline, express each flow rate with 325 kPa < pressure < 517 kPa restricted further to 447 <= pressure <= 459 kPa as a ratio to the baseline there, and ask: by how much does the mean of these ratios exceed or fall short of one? 0.074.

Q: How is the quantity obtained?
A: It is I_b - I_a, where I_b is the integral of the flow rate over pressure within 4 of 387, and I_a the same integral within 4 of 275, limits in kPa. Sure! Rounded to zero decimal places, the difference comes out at 14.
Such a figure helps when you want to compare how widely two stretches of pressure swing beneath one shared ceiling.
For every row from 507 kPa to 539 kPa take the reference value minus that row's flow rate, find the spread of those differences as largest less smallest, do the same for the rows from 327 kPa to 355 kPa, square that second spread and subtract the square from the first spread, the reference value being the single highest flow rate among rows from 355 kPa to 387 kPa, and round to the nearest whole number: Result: -176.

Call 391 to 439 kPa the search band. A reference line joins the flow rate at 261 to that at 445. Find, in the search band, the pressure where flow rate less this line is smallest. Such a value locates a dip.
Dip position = 405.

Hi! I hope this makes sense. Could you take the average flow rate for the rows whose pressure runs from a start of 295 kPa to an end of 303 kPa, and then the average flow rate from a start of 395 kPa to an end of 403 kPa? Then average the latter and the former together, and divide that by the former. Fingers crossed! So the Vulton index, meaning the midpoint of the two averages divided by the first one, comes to 1.039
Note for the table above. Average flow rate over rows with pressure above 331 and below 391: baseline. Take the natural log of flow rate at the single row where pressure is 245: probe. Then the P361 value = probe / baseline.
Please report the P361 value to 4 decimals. 0.0386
